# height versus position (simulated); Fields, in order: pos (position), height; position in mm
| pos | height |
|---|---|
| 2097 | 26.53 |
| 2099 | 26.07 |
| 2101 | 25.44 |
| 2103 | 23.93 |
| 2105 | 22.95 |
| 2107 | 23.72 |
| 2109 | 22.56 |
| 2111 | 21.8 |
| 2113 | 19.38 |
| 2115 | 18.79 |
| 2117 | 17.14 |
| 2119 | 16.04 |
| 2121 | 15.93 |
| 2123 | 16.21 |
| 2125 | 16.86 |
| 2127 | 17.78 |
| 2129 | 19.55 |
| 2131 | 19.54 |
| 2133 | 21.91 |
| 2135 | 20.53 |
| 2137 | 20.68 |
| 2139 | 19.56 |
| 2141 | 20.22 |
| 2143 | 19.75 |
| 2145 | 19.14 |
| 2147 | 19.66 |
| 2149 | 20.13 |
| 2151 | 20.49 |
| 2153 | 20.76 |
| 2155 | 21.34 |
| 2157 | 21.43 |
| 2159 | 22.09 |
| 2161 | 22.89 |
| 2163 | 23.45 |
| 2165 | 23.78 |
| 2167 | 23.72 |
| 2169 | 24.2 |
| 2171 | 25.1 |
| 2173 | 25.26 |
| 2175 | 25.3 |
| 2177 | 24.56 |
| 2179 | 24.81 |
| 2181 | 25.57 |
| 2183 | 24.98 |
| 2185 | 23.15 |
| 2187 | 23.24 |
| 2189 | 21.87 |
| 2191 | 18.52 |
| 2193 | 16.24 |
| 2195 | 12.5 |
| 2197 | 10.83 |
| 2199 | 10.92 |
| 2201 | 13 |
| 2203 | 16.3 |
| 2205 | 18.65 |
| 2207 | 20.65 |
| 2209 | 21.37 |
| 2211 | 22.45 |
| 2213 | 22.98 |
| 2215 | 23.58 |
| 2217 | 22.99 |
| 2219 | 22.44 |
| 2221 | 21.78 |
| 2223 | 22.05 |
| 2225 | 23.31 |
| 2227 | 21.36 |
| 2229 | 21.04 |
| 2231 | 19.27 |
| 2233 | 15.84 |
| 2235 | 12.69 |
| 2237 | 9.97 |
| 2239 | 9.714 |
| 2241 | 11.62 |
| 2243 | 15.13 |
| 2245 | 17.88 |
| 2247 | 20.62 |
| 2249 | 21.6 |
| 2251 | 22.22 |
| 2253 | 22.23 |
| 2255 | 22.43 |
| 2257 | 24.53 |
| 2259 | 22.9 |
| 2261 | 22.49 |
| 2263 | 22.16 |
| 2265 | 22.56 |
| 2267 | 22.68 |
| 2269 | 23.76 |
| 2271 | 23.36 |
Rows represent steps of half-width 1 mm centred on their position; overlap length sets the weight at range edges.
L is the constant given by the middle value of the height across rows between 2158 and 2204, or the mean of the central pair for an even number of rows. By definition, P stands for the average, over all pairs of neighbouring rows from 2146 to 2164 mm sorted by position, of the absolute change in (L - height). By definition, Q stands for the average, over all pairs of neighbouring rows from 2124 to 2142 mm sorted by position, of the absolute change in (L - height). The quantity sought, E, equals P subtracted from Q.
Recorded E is 0.6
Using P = 0.5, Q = 1.0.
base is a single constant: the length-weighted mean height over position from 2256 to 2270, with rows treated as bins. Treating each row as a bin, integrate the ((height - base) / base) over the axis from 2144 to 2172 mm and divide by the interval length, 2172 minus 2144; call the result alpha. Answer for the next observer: -0.04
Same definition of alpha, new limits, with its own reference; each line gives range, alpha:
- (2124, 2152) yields -0.14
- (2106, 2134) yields -0.17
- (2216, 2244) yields -0.23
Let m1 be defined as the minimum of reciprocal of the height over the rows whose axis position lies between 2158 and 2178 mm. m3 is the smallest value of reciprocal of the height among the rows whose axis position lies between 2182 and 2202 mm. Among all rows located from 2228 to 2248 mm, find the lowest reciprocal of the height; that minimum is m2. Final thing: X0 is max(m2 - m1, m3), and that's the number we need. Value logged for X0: 0.040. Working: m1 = 0.0395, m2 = 0.0475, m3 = 0.040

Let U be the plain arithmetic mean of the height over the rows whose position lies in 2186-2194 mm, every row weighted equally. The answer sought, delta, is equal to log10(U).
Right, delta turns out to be 1.30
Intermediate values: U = 20.0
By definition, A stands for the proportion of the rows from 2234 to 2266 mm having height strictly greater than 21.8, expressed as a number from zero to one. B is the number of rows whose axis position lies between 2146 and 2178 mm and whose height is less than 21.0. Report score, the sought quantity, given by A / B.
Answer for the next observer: 0.125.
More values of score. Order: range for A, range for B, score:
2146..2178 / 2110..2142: 0.045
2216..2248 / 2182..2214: 0.028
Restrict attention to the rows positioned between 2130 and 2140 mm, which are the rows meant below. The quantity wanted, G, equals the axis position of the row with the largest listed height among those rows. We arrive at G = 2133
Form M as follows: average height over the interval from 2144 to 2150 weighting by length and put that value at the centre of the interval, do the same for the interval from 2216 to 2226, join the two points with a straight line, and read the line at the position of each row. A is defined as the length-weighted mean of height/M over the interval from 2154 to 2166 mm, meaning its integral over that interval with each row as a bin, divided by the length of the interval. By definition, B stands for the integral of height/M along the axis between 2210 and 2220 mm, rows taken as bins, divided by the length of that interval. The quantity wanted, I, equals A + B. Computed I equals 2.1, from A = 1.12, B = 1.03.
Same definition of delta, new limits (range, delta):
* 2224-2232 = 1.33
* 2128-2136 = 1.31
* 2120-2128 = 1.22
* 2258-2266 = 1.35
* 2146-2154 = 1.31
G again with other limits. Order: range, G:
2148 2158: 2157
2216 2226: 2225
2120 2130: 2129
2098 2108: 2099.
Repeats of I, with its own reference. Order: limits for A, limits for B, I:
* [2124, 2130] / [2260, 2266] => 1.9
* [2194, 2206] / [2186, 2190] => 1.7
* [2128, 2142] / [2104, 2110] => 2.3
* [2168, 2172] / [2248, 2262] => 2.1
